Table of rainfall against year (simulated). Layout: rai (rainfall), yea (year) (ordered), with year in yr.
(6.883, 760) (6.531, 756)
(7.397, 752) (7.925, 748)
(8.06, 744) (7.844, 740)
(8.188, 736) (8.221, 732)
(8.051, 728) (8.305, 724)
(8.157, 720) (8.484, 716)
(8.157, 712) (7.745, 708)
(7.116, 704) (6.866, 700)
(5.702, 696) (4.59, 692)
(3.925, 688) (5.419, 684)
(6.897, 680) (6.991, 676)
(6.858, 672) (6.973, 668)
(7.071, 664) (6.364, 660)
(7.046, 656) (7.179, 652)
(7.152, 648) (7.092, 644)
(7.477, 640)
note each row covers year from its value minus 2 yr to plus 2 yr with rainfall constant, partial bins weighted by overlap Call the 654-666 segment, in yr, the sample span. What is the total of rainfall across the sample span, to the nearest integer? 20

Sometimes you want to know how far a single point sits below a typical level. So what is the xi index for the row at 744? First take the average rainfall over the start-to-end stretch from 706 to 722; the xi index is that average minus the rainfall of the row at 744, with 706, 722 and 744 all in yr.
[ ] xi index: 0.1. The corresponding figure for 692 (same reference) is 3.5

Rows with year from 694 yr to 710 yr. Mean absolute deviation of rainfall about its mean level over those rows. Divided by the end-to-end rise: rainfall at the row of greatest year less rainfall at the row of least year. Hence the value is 0.3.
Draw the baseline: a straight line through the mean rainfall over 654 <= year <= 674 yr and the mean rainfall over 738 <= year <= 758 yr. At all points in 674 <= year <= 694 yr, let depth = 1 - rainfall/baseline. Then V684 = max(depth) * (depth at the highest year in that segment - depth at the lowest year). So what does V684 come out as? 0.16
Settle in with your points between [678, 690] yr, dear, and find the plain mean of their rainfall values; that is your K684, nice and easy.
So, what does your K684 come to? 5.4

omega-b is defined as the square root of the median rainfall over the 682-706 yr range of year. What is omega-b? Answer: 2.36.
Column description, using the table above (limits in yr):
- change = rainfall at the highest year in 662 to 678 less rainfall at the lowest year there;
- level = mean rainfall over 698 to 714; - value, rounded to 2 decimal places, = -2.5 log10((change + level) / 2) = -1.42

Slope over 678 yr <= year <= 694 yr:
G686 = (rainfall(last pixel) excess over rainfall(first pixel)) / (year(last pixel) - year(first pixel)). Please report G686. -0.19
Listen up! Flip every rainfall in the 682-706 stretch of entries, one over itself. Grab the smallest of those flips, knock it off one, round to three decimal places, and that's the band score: 0.859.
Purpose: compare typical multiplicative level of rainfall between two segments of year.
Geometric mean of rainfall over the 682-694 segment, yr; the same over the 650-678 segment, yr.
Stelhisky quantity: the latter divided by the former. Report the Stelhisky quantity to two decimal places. 1.50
